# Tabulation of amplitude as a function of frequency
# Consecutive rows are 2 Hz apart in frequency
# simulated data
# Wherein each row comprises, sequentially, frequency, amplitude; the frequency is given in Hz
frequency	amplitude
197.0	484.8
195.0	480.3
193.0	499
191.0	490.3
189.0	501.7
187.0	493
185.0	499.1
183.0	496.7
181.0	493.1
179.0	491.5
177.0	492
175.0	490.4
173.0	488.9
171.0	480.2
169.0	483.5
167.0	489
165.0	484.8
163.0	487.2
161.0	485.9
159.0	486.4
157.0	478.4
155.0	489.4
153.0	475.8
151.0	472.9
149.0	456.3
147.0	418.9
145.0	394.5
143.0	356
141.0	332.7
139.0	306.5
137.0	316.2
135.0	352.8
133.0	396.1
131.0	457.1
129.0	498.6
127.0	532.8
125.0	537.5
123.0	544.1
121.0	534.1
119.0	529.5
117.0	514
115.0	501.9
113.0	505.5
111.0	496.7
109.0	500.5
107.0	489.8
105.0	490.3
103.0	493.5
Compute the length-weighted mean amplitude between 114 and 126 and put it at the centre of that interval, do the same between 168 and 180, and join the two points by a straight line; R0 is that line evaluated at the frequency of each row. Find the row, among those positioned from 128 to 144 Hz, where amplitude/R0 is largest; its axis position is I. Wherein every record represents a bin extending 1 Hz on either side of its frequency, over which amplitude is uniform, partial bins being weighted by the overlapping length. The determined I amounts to 129.0 Hz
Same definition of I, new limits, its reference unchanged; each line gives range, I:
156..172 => 167.0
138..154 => 153.0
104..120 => 119.0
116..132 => 123.0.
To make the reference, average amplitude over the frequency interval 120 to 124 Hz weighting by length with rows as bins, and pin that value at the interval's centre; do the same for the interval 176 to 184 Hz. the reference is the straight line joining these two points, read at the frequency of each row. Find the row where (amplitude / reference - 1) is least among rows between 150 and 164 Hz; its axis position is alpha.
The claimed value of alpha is 151.0 Hz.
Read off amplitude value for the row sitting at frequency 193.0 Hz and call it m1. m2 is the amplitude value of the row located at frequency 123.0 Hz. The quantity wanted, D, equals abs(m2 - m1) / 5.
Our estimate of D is 9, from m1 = 499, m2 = 544.1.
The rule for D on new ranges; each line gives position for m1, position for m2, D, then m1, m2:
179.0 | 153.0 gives 3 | 491.5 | 475.8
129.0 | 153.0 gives 5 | 498.6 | 475.8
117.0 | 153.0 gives 8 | 514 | 475.8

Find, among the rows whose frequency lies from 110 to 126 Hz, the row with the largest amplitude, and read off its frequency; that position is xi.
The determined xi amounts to 123.0 Hz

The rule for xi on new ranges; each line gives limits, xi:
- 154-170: 155.0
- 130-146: 131.0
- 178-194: 189.0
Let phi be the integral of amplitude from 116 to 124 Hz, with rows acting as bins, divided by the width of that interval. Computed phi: 530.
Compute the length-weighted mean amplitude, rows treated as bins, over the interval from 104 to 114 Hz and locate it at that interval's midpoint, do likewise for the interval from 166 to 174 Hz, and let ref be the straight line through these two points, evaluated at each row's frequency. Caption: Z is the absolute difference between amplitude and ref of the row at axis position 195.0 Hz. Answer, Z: 1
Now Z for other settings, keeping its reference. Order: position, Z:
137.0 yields 175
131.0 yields 35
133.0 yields 96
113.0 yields 10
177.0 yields 8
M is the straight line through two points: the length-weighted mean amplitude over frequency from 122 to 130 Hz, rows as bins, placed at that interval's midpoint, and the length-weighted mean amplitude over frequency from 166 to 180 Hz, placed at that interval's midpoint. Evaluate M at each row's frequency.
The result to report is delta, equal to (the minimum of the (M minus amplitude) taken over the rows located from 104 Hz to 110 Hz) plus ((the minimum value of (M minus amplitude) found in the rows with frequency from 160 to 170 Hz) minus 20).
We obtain 26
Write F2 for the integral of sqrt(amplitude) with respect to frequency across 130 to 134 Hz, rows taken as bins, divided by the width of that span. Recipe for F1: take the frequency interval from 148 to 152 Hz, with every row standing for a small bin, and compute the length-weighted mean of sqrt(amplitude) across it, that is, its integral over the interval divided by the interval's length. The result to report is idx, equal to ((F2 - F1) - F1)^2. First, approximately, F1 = 21.6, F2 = 21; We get 505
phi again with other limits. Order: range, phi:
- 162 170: 486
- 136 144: 328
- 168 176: 486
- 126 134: 471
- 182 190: 498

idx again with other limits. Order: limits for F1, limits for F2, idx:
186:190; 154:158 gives 511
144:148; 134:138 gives 486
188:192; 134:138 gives 690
